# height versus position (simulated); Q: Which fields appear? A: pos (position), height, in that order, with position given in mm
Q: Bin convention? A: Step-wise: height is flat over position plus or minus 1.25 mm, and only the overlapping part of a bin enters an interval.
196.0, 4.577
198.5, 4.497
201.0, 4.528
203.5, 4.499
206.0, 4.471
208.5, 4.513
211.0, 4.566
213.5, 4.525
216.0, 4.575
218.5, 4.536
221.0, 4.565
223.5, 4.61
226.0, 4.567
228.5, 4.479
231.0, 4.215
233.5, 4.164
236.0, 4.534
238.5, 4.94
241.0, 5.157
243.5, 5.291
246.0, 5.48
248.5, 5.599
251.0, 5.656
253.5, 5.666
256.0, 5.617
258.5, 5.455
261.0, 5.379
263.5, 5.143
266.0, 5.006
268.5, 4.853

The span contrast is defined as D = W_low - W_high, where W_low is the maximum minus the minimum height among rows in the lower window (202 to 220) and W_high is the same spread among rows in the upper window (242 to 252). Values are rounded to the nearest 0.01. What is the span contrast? -0.26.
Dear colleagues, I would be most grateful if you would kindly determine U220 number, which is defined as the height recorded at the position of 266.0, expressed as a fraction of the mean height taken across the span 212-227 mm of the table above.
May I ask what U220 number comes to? 1.10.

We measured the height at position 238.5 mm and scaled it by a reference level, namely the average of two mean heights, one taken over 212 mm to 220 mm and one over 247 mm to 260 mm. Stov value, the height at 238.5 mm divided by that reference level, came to 0.97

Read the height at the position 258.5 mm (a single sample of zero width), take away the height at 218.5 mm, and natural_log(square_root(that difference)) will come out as 0.0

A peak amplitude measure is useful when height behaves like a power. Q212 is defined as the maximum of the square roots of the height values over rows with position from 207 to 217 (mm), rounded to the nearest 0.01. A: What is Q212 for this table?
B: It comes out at 2.14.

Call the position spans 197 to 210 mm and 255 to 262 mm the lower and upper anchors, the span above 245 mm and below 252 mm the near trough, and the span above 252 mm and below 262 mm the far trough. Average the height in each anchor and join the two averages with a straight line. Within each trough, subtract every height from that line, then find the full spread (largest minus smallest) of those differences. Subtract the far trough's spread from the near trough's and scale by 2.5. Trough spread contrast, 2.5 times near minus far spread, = -0.8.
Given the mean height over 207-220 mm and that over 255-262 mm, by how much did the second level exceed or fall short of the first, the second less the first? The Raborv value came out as 0.94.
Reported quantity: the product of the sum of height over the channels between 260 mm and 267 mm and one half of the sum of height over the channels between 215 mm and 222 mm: 106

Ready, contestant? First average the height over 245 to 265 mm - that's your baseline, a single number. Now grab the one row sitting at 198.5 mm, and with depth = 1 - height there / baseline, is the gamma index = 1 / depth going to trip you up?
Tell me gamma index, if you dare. 5.5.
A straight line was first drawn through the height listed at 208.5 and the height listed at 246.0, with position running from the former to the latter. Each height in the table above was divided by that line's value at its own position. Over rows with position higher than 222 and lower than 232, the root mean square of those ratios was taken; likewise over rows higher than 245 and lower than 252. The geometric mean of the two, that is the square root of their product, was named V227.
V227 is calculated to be 0.949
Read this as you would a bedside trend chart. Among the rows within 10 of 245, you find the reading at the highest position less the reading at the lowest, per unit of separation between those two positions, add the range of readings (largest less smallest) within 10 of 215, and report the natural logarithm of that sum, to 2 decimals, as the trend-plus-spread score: -1.59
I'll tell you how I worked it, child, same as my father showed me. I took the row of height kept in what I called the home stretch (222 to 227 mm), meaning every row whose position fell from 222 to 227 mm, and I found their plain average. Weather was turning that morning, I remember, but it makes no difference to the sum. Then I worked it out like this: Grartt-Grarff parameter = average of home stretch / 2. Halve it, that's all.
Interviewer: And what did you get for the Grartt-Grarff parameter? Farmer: 2.29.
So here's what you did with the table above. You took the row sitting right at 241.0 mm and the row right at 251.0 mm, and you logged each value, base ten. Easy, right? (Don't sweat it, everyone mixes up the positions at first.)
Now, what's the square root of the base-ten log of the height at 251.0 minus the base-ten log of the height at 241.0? 0.20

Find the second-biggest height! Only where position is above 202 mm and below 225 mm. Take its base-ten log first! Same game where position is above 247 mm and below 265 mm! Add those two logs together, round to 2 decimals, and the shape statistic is 1.41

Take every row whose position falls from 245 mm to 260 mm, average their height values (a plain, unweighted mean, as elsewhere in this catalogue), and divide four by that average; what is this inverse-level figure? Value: 0.717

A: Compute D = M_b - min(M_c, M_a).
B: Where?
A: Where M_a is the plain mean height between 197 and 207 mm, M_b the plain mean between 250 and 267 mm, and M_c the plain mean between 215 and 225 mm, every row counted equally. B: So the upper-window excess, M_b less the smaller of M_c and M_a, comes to 0.92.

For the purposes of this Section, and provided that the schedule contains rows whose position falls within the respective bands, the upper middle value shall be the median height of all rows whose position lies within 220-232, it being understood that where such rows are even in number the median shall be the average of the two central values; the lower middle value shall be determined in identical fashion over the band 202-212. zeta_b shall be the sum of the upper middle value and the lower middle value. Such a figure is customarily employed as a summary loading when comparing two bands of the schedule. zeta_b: 9.1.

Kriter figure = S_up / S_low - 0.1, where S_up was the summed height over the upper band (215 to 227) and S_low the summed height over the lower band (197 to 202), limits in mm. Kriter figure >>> 2.4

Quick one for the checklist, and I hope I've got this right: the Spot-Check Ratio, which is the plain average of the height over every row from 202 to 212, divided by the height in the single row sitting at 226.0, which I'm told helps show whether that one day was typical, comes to 0.99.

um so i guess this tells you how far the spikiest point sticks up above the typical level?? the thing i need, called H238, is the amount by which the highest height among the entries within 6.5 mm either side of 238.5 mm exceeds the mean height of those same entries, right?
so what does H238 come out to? 0.47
